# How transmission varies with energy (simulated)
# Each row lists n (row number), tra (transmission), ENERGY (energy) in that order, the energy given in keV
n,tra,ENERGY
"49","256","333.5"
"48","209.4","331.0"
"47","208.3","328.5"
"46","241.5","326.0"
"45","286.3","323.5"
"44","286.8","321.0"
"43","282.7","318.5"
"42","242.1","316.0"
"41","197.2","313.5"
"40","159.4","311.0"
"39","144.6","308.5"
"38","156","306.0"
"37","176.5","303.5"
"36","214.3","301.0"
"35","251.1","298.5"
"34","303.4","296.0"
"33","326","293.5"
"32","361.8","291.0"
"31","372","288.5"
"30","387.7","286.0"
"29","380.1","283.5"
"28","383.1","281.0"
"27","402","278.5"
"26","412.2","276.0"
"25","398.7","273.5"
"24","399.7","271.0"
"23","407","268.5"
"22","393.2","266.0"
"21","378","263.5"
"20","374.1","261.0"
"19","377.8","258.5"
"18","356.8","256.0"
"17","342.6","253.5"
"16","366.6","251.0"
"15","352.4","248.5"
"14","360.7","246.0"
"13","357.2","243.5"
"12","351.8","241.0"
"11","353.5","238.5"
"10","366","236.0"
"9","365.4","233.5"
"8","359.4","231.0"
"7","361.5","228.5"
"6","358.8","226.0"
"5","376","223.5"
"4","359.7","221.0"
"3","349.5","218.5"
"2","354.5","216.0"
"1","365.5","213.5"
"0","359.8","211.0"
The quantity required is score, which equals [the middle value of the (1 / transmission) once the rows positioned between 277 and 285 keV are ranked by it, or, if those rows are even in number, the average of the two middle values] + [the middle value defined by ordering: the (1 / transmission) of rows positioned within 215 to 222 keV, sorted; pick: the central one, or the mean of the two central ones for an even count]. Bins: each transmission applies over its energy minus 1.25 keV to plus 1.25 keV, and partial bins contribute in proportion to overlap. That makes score 0.0054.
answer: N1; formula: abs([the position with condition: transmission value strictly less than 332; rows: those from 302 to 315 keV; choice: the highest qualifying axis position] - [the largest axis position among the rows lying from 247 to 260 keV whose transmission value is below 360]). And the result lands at 57.5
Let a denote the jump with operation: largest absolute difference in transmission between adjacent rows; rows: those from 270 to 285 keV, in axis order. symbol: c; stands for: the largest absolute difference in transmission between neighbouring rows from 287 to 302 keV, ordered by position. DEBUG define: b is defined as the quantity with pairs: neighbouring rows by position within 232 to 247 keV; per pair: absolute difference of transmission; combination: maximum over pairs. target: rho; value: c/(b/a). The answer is 79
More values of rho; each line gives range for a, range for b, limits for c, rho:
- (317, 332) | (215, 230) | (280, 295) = 93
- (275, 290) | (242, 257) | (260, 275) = 12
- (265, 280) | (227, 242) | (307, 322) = 50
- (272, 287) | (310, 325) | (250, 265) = 10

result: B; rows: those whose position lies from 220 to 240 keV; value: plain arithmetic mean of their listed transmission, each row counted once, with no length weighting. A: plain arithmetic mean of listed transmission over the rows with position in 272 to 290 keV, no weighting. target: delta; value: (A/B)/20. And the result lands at 0.05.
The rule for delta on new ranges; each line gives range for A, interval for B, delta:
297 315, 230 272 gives 0.03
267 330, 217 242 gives 0.04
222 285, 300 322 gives 0.09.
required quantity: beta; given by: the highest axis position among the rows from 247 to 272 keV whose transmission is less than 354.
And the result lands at 253.5 keV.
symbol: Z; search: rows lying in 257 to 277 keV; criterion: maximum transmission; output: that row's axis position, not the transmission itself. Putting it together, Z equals 276.0 keV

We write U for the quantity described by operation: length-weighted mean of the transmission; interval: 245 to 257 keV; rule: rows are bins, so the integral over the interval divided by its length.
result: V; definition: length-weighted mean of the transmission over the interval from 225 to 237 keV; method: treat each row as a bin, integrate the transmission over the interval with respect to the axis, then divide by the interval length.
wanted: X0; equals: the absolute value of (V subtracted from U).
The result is 7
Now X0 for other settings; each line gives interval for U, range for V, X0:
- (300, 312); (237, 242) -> 184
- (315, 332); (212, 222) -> 106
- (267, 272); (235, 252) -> 45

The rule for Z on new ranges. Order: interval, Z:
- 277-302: 278.5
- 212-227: 223.5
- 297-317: 298.5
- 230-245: 236.0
